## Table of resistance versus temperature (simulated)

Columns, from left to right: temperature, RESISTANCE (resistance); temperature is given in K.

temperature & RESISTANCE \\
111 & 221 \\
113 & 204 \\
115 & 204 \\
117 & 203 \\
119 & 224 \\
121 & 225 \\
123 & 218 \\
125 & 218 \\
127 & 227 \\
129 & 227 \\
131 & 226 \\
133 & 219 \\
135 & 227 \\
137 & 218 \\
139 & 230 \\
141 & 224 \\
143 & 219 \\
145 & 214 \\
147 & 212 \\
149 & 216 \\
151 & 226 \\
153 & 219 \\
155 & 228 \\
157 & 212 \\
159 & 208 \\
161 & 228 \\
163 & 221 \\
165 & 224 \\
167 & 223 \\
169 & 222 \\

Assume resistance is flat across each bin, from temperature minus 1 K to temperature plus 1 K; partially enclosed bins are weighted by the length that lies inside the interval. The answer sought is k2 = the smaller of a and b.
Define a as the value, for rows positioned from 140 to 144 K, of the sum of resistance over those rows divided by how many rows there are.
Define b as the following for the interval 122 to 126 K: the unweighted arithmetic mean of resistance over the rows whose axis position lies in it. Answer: 218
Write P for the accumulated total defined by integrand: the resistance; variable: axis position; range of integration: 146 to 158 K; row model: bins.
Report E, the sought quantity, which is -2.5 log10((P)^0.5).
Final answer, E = -4.3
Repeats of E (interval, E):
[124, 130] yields -3.9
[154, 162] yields -4.1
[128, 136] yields -4.1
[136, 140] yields -3.7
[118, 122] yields -3.7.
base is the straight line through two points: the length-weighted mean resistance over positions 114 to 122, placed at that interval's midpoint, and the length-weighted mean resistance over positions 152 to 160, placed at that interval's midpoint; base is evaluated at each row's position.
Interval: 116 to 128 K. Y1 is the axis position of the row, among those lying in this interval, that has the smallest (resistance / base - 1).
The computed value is 117 K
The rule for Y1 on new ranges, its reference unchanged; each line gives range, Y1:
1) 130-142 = 137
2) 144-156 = 147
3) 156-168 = 159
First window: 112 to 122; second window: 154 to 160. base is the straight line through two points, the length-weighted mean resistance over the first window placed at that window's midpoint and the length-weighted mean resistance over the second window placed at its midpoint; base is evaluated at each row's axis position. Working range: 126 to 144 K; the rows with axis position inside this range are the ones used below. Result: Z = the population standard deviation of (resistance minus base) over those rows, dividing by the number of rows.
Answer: 4.3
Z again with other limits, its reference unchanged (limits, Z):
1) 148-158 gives 6.1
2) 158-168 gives 6.6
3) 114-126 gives 8.6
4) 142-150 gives 2.7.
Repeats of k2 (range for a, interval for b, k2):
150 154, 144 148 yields 213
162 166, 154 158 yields 220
